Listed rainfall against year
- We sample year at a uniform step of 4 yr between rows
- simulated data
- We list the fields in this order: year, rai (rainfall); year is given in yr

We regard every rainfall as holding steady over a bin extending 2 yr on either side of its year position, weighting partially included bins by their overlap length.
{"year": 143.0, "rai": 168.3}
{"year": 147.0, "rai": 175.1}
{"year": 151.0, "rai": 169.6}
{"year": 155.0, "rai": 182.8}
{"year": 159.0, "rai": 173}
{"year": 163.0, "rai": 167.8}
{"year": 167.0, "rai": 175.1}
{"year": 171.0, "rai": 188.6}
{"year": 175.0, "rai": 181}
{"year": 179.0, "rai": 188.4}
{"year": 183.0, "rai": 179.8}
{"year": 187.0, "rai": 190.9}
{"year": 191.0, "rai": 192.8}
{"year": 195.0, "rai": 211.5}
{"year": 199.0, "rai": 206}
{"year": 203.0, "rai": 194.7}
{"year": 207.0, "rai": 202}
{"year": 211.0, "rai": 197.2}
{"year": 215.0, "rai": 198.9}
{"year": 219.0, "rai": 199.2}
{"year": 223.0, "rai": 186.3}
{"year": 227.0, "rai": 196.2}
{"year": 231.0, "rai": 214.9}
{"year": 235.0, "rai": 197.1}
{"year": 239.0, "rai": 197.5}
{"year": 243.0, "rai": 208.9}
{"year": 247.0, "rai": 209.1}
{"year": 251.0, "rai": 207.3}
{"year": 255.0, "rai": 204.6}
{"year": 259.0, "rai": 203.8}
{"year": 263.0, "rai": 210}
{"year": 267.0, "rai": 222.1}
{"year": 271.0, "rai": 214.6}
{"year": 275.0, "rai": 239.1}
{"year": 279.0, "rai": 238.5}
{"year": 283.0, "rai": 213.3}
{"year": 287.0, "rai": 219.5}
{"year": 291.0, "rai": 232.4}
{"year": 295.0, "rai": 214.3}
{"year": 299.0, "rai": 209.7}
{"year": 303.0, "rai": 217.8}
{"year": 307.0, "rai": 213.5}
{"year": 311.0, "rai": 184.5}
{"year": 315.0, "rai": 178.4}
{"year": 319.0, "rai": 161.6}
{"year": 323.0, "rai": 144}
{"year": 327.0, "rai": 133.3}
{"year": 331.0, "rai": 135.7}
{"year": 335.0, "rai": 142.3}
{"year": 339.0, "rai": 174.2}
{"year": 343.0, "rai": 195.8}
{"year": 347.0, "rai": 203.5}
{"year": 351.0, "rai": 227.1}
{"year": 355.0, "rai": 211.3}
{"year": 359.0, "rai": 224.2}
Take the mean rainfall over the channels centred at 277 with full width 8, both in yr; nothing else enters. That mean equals 239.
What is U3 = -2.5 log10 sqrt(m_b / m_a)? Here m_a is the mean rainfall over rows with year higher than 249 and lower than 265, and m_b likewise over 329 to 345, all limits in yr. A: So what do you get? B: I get 0.13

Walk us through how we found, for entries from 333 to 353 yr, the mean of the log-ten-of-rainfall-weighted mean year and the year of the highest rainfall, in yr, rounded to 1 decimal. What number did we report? 347.1 yr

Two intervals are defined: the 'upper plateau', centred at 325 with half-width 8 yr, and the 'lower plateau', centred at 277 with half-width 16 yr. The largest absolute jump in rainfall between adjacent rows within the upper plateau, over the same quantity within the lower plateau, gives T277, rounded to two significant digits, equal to 0.70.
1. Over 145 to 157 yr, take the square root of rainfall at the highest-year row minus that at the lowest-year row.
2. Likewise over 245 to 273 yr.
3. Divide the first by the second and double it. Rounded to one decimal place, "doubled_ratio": 3.0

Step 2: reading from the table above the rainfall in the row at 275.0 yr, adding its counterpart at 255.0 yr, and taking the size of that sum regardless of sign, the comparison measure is 444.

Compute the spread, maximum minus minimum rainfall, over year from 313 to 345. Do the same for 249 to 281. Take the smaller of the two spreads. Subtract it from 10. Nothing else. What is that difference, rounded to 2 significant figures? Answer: -25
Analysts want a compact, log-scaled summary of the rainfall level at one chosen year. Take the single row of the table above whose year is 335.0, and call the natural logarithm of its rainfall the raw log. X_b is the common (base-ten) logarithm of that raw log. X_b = 0.695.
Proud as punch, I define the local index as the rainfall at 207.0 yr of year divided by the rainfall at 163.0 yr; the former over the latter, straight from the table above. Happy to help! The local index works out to 1.20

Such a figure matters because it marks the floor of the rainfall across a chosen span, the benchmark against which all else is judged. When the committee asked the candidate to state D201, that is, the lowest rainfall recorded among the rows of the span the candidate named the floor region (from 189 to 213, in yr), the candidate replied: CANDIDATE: 192.8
